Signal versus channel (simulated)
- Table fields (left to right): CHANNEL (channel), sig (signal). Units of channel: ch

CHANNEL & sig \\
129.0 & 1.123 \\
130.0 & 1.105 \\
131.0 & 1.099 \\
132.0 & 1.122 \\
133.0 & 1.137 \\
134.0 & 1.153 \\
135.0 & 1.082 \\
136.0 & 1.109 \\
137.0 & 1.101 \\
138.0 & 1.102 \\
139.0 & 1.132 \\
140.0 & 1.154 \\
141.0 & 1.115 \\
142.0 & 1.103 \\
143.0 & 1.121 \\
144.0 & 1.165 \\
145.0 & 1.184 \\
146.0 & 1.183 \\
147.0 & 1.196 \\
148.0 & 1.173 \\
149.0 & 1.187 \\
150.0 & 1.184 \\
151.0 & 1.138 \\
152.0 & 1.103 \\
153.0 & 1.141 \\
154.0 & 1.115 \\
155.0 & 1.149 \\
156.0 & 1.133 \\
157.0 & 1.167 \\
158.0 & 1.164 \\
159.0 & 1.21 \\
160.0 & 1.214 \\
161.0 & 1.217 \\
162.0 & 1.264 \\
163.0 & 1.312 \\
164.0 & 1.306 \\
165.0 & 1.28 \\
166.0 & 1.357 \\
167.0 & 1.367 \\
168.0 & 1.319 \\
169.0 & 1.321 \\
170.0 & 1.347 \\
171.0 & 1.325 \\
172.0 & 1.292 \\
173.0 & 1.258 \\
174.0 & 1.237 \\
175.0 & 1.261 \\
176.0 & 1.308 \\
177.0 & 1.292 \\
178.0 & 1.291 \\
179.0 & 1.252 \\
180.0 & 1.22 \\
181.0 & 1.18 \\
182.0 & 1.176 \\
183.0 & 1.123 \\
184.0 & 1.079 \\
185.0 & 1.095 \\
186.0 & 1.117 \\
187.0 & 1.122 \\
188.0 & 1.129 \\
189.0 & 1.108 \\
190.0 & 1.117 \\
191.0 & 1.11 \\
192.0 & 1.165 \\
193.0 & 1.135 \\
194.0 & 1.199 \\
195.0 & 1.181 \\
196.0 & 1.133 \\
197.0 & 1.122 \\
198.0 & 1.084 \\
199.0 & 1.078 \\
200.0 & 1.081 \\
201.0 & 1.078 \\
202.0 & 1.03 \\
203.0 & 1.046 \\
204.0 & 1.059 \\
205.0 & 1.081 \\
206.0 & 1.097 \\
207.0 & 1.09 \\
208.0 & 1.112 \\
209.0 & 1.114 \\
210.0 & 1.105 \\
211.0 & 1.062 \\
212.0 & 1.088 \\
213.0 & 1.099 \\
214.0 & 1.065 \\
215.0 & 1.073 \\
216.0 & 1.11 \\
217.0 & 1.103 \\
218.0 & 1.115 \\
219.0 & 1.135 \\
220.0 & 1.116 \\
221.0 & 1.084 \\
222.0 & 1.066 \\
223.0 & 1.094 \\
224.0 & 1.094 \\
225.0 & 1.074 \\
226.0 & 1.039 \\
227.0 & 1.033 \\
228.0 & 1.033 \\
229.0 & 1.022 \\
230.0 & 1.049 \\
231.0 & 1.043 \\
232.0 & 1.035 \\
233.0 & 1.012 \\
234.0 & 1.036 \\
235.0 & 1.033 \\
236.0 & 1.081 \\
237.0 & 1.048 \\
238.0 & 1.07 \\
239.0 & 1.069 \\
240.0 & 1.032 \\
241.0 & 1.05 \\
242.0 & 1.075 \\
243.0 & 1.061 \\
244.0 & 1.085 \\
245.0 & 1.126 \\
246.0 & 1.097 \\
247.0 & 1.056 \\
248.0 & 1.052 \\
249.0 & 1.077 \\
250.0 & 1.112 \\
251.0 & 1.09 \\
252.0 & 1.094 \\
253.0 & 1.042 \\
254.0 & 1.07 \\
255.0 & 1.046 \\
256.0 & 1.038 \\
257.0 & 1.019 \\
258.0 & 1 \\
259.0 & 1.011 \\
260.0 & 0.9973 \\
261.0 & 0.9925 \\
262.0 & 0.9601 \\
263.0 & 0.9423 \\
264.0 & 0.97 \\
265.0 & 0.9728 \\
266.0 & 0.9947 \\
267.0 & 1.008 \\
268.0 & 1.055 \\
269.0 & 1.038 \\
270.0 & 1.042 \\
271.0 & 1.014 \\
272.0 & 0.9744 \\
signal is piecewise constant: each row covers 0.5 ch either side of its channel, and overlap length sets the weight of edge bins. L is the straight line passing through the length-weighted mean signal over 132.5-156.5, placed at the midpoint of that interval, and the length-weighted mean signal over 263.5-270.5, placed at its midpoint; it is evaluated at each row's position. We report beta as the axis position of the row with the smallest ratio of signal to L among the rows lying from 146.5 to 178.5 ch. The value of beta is 152.0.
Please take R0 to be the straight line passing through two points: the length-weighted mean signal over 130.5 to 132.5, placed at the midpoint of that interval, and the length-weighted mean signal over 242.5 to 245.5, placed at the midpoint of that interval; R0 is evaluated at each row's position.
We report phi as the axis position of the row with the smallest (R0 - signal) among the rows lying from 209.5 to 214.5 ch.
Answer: 210.0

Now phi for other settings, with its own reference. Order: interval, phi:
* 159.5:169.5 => 167.0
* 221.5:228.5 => 224.0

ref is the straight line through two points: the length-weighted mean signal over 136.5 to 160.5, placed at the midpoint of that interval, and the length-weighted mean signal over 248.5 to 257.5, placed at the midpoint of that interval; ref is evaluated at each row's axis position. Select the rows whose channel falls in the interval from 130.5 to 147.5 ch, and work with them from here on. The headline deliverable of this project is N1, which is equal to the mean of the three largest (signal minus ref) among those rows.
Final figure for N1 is 0.034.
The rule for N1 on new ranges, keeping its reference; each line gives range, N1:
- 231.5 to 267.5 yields 0.042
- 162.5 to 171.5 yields 0.221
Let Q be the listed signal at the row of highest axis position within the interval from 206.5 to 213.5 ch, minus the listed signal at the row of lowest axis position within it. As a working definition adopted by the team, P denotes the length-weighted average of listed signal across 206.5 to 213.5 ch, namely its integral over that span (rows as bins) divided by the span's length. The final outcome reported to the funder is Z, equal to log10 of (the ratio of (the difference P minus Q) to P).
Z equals -0.004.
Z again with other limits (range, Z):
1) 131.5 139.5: -0.004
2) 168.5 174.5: 0.027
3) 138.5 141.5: 0.006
